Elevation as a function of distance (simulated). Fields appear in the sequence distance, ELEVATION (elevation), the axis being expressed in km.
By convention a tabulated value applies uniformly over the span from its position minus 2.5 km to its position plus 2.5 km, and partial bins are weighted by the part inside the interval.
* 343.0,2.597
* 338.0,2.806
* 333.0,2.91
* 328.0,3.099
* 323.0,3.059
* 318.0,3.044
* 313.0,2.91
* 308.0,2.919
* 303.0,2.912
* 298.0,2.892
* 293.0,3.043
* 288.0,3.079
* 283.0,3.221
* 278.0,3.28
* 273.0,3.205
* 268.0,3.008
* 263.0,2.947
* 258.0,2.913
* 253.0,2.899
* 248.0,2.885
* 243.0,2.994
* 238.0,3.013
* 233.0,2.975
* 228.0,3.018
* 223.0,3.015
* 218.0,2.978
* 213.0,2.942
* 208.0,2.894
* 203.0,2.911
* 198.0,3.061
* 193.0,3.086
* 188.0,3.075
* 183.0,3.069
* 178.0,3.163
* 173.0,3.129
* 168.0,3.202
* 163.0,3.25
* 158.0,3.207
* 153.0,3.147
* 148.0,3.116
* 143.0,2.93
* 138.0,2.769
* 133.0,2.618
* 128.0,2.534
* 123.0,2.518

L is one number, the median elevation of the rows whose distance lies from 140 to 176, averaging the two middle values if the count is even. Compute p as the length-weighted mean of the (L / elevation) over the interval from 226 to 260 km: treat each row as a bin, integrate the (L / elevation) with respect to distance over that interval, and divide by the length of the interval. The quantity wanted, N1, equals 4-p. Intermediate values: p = 1.06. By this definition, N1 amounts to 2.94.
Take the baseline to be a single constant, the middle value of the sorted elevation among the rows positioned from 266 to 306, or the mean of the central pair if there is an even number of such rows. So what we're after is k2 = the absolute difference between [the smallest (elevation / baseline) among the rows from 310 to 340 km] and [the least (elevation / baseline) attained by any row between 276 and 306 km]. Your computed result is 0.028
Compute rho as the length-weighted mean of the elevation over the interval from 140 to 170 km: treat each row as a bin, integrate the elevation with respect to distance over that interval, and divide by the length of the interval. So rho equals 3.13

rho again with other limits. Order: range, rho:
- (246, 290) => 3.05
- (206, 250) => 2.97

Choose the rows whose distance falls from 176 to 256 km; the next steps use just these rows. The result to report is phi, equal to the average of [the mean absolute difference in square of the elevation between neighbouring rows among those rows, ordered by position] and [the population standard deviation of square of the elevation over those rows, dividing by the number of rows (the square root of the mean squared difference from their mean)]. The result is 0.36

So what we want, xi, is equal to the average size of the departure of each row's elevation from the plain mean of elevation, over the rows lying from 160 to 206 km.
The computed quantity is 0.07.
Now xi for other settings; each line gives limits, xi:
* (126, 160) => 0.23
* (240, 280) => 0.11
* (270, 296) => 0.08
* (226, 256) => 0.05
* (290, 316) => 0.04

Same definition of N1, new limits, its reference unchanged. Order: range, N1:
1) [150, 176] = 3.01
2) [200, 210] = 2.92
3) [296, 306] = 2.92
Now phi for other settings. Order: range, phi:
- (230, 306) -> 0.59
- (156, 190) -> 0.36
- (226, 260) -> 0.27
